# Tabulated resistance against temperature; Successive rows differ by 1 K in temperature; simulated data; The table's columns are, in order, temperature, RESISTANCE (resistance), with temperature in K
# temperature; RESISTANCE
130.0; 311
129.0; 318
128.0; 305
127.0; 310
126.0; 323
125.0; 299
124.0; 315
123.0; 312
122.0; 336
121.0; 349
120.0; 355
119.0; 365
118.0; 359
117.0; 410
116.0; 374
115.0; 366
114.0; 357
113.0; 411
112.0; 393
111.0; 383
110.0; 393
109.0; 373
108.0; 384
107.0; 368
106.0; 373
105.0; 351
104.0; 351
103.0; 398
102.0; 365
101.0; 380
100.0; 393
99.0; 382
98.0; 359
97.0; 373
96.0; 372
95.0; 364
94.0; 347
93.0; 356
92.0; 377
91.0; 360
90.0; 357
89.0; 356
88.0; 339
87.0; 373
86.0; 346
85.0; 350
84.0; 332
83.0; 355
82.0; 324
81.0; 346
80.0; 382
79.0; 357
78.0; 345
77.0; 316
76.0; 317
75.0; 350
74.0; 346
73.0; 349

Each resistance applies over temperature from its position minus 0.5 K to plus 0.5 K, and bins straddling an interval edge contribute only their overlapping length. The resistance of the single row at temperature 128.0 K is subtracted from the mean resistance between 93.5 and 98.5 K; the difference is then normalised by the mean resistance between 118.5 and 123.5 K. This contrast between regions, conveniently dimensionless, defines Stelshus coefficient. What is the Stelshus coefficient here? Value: 0.17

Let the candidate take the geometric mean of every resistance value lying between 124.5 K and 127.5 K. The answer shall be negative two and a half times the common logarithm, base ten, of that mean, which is -6.23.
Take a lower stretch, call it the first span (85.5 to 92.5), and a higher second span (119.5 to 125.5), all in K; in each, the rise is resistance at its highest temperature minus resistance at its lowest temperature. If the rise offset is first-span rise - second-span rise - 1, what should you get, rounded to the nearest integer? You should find 86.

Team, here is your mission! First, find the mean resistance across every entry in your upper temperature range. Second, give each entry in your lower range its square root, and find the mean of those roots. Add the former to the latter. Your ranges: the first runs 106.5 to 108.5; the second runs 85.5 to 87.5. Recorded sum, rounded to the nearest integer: 395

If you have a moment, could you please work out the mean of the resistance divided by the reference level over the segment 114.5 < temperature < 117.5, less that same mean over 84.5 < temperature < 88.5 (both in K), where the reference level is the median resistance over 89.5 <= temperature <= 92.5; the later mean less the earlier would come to 0.09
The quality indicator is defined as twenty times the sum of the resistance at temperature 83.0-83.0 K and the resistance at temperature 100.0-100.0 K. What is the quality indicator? 14960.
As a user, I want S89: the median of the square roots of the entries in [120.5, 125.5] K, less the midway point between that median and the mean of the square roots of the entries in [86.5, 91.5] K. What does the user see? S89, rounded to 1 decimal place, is -0.6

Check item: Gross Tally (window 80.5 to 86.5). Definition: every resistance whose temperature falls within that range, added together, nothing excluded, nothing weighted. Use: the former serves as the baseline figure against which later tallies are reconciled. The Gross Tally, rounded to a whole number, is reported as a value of 2053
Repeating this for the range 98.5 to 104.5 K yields 2269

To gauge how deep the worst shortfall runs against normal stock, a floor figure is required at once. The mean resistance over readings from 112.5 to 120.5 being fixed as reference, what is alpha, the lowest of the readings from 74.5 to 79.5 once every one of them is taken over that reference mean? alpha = 0.844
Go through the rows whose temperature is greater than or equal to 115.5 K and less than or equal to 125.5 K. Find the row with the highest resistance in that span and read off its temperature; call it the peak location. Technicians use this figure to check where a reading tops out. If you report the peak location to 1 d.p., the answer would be 117.0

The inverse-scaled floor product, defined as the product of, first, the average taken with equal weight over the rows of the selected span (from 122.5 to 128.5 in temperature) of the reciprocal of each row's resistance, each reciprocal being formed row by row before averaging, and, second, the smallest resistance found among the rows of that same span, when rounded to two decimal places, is 0.96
